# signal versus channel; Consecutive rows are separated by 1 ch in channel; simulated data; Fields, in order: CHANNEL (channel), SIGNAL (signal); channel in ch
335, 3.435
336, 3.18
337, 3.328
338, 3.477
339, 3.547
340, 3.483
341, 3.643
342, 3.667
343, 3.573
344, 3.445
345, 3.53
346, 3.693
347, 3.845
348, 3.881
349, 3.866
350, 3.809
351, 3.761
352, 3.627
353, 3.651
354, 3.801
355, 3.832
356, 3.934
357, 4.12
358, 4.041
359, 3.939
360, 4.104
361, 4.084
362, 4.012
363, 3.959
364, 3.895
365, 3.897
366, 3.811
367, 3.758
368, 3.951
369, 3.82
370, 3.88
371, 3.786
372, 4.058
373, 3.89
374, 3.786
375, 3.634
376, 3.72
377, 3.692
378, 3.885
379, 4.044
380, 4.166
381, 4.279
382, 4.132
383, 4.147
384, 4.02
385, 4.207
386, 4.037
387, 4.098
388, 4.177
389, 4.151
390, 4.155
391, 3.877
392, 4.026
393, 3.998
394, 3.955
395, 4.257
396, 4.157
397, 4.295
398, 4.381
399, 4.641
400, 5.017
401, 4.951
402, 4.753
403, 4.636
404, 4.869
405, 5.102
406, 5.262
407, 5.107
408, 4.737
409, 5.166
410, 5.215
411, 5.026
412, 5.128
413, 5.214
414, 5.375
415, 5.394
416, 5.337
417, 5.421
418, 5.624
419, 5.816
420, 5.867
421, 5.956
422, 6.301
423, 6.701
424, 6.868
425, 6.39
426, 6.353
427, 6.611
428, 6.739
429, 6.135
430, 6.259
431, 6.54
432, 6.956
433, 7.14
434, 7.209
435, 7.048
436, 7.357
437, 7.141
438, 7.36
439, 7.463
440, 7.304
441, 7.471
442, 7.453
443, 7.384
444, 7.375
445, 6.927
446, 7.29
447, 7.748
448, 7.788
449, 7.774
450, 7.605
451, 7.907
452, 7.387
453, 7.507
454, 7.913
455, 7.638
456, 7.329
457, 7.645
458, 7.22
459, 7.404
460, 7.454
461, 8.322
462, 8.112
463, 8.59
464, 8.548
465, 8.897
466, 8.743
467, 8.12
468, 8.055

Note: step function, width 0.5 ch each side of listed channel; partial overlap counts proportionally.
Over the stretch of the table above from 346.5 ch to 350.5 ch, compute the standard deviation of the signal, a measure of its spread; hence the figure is 0.03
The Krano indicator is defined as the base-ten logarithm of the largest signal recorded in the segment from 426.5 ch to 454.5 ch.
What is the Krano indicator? 0.90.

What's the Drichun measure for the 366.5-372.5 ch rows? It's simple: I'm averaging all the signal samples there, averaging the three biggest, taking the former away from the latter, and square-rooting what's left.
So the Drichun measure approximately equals 0.30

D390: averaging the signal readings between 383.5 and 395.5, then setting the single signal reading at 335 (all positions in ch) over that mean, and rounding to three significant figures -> 0.842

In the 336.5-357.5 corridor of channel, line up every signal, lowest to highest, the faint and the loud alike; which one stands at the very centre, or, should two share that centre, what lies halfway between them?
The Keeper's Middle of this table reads 4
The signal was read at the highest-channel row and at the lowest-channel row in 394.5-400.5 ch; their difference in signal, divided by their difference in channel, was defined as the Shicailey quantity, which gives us 0.15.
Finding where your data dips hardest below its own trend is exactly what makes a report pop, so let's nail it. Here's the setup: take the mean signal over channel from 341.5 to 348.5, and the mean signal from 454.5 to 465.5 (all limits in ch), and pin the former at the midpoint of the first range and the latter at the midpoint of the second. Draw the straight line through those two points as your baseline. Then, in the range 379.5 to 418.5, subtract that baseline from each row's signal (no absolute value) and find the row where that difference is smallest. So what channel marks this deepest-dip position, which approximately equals 394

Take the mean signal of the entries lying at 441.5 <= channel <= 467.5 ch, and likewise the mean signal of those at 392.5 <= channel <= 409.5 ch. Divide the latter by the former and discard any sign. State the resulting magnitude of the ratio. 0.60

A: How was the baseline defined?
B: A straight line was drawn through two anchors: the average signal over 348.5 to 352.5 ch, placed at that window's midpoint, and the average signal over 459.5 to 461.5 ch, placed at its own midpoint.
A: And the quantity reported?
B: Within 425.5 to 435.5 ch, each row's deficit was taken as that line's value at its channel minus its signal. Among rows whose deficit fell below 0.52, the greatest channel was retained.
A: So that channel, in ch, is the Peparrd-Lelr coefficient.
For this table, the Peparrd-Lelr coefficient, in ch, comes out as 435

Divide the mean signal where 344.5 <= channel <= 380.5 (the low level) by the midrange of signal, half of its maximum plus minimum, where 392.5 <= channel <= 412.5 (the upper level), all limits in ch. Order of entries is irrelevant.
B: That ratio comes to 0.84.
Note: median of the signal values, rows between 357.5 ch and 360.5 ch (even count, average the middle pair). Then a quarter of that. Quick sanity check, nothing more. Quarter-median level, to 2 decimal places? 1.01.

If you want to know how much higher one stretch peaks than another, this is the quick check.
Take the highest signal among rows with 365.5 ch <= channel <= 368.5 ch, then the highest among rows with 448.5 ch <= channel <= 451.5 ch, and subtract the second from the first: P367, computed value -4.0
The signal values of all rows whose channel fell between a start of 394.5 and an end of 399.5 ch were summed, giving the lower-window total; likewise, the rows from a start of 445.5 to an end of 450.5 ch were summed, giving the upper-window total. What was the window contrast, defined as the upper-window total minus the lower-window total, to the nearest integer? 16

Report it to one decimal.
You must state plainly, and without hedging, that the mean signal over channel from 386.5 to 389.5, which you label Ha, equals 4.1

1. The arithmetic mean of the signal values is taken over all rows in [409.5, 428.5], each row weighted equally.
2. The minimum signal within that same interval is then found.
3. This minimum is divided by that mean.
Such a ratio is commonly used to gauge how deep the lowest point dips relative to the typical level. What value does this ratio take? 0.86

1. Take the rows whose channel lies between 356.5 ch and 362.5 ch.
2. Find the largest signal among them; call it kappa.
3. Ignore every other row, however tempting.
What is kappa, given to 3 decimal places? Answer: 4.120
